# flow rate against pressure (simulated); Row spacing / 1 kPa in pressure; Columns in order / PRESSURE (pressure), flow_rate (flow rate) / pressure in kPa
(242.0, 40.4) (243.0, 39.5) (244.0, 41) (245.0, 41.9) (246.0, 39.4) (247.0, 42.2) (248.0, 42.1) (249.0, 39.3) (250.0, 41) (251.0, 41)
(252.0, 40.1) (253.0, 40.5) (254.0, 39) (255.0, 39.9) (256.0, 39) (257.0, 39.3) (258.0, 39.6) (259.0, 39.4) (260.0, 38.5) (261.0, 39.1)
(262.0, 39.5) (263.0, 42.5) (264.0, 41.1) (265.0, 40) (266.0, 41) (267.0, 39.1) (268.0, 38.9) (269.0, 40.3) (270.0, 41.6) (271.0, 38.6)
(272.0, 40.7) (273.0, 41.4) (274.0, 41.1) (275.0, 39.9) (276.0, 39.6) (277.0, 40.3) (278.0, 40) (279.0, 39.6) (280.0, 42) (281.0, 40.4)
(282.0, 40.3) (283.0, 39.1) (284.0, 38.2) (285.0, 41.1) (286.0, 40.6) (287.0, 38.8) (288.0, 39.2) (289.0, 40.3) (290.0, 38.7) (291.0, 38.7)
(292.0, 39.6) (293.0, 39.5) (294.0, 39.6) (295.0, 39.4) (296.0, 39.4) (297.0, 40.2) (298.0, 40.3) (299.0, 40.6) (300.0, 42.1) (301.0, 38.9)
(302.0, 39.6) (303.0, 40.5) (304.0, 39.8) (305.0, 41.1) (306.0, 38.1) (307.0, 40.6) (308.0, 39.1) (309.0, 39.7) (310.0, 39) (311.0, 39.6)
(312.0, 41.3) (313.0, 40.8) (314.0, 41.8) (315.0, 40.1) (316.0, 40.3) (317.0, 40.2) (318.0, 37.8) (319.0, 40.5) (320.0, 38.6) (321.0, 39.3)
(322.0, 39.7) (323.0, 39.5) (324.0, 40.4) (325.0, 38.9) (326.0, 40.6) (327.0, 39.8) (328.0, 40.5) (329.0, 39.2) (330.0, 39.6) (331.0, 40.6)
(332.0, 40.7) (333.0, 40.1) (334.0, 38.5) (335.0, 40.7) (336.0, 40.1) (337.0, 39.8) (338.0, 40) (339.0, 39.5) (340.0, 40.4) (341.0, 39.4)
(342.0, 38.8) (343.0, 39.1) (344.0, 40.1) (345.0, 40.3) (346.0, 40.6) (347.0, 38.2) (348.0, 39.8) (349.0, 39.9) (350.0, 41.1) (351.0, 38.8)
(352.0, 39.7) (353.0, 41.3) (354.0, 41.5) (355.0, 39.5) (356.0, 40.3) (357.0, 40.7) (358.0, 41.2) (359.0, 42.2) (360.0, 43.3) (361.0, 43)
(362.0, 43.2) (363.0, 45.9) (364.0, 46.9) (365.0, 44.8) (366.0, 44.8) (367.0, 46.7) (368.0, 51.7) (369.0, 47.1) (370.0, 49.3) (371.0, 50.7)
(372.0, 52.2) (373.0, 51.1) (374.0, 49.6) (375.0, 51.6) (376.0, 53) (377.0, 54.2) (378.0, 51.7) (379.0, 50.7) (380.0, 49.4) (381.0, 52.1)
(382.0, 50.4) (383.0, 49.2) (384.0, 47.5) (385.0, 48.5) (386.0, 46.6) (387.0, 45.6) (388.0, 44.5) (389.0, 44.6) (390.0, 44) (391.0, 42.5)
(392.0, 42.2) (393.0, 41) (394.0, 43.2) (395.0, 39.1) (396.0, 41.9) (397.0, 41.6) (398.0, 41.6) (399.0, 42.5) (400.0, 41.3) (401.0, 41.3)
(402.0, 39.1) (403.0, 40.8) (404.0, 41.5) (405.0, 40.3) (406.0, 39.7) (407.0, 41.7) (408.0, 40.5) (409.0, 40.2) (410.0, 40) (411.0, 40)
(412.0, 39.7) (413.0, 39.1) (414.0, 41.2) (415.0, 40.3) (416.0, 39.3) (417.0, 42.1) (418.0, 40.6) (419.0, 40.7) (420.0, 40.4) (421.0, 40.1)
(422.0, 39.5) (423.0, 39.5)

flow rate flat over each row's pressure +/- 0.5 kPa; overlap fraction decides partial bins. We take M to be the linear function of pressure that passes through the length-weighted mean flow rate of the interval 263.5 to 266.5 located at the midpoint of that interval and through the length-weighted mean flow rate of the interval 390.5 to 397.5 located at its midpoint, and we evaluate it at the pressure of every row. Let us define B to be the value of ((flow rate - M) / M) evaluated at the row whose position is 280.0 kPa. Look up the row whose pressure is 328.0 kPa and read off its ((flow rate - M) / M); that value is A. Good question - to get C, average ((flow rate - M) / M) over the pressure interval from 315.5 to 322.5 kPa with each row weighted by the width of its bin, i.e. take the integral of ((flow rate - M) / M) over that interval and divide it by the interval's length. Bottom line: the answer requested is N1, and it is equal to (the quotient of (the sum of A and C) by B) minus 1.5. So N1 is -3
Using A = -0.016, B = 0.03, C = -0.039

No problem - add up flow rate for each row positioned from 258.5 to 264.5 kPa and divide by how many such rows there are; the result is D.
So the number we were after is 40.0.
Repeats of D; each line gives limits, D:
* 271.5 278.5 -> 40.4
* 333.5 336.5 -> 39.8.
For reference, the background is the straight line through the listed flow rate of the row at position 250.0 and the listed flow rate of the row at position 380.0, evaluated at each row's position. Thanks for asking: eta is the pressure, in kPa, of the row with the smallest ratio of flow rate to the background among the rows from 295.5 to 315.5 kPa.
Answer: 306.0 kPa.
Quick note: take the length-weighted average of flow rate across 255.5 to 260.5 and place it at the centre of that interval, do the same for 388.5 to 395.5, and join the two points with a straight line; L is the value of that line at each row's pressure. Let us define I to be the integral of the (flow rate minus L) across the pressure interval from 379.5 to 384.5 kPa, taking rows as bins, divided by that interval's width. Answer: 7.6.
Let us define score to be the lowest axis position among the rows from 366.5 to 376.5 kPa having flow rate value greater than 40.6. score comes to 367.0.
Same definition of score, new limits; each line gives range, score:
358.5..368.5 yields 359.0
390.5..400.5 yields 391.0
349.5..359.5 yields 350.0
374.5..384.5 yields 375.0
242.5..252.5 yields 244.0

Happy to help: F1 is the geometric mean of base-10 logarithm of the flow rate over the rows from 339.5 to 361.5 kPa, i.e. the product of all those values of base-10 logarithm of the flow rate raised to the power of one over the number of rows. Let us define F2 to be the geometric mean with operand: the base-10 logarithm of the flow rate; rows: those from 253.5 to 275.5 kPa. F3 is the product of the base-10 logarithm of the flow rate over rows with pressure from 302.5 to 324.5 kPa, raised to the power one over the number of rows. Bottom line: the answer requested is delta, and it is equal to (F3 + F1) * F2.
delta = 5.137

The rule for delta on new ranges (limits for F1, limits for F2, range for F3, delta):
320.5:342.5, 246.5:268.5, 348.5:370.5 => 5.185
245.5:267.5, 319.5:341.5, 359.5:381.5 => 5.264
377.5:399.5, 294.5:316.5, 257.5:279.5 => 5.224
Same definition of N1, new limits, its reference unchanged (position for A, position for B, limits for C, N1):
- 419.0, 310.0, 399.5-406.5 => 0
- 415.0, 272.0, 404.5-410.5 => 53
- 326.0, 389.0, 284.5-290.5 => -2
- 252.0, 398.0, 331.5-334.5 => 26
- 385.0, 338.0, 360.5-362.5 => -8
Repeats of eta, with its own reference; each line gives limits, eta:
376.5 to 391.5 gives 391.0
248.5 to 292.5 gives 284.0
